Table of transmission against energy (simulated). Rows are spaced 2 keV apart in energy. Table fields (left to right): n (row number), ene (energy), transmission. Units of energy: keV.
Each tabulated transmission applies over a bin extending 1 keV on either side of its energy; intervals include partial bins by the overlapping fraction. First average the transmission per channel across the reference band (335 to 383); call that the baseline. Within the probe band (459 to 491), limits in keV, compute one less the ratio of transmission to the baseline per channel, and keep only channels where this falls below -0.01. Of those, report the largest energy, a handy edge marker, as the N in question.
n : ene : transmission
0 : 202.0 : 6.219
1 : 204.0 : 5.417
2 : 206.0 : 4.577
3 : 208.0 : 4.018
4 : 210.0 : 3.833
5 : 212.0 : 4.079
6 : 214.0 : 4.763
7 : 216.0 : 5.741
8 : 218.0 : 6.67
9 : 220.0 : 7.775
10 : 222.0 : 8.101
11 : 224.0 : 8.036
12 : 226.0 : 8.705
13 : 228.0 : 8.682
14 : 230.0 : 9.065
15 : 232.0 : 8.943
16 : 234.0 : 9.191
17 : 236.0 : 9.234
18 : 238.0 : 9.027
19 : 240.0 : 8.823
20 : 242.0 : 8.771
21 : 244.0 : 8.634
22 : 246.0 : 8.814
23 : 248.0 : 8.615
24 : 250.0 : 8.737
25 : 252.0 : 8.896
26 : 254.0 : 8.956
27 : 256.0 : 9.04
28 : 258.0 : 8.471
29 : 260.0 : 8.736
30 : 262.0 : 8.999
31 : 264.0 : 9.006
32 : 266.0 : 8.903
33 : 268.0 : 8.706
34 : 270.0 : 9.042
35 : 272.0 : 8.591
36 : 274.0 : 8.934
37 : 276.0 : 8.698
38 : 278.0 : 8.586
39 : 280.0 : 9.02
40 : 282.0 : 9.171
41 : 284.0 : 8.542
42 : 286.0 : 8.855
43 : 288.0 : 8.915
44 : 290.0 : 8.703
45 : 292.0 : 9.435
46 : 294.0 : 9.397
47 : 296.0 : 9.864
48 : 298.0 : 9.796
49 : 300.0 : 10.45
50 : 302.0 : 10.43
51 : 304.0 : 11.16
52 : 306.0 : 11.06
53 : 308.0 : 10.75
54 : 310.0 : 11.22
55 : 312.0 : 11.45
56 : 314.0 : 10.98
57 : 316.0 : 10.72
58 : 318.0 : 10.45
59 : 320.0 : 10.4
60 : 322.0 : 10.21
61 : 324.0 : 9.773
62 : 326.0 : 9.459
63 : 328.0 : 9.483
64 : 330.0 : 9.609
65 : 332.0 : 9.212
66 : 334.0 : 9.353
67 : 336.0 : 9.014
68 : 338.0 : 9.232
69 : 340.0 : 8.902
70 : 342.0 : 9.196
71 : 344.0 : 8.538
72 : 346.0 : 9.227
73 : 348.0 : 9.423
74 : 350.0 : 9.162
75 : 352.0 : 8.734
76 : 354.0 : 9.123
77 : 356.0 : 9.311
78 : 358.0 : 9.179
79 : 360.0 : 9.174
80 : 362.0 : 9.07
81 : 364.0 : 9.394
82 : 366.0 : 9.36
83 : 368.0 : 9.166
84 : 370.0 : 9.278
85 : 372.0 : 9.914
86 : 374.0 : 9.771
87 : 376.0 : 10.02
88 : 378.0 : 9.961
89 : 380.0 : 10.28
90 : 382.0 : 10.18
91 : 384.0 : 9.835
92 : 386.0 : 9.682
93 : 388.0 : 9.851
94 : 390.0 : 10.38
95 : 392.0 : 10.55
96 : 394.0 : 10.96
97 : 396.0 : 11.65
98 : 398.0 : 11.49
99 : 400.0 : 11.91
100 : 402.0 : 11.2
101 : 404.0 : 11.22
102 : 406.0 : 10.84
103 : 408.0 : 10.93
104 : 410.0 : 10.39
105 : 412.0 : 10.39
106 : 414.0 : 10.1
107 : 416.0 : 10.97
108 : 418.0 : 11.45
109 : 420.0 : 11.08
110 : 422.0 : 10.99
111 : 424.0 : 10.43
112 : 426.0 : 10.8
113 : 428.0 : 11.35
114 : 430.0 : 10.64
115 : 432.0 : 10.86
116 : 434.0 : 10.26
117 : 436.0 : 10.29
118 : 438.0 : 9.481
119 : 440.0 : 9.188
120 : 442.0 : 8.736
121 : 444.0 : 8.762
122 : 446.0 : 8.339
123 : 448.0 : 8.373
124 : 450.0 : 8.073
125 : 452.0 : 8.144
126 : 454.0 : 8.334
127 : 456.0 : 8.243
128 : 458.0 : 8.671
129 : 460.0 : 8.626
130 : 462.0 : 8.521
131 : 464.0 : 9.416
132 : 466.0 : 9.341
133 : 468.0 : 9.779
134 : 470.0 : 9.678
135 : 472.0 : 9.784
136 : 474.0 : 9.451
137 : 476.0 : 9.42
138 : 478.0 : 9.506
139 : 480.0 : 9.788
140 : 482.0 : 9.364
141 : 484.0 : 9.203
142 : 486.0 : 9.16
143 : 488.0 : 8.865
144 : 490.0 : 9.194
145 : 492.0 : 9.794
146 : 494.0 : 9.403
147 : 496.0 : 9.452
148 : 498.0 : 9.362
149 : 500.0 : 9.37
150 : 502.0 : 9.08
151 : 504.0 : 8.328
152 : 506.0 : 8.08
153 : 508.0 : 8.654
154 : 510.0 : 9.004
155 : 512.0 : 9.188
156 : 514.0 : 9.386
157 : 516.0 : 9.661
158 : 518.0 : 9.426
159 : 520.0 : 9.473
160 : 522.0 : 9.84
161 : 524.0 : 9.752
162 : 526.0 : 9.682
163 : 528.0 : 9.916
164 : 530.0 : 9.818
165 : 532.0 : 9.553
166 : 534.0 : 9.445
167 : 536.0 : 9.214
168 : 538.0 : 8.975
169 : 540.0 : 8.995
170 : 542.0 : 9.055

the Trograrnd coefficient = 480.0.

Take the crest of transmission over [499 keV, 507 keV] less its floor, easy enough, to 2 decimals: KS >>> 1.29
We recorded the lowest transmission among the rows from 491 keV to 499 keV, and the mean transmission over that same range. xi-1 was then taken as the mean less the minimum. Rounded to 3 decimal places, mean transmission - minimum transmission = 0.141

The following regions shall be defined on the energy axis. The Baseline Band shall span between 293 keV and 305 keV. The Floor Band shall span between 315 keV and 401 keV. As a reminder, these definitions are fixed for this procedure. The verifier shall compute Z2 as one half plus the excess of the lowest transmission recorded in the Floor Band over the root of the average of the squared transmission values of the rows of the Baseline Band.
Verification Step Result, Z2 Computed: -1.2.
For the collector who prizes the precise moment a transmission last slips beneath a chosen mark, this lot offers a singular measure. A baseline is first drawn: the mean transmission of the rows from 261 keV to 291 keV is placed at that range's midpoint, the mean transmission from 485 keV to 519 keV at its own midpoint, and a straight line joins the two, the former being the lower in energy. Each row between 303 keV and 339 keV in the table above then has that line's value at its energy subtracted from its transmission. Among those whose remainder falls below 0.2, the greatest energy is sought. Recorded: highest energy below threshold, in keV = 336.0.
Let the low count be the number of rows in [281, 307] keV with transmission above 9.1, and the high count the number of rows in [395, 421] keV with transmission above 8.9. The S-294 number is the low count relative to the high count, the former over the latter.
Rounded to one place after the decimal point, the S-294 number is 0.7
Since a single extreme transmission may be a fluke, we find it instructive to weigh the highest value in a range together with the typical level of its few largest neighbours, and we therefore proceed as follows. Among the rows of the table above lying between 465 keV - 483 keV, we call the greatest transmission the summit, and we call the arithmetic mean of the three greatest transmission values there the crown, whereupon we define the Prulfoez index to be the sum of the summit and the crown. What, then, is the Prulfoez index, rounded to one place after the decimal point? 19.6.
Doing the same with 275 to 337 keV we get 22.7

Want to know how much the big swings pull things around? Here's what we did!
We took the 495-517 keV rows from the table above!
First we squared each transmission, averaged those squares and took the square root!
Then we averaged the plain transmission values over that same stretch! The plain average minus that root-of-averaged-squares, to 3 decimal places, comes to -0.012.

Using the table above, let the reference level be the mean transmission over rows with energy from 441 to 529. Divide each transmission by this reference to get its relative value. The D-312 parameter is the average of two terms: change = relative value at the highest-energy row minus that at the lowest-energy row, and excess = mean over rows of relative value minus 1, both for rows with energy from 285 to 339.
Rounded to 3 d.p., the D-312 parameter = 0.067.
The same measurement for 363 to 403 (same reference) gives 0.160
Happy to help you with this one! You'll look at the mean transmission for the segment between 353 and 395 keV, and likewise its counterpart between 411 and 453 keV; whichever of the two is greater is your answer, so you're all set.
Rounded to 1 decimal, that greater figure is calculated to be 9.9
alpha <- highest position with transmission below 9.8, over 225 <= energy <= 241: 240.0 keV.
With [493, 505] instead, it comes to 504.0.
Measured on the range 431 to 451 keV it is 450.0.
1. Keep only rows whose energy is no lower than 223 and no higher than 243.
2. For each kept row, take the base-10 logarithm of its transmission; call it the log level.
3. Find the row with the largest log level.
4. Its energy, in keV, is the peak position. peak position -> 236.0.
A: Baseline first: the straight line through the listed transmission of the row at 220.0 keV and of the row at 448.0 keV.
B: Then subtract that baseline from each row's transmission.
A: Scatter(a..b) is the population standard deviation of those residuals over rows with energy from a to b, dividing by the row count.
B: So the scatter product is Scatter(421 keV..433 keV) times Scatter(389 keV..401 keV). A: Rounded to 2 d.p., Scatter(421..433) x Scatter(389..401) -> 0.16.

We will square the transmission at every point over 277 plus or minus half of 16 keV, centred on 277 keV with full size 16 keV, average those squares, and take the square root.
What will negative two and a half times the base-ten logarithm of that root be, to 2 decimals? -2.36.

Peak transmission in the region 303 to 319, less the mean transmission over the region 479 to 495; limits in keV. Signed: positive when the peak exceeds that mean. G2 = 2.1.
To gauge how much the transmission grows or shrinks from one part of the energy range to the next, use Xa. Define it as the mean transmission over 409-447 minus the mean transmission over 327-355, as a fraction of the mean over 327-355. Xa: 0.12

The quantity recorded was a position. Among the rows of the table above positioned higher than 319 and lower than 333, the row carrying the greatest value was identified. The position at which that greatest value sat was 320.0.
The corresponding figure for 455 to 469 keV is 468.0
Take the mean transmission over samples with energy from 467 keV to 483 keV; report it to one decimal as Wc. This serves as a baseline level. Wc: 9.6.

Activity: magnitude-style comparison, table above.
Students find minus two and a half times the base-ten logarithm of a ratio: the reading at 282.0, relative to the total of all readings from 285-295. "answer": 1.73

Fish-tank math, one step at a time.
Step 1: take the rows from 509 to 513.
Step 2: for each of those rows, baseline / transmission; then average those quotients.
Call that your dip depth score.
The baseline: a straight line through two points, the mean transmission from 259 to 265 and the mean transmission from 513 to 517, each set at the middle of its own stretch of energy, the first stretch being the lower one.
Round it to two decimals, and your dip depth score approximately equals 1.05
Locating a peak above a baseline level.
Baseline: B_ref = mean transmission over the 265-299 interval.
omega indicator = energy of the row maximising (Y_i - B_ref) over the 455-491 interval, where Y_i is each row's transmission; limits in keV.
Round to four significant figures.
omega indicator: 480.0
